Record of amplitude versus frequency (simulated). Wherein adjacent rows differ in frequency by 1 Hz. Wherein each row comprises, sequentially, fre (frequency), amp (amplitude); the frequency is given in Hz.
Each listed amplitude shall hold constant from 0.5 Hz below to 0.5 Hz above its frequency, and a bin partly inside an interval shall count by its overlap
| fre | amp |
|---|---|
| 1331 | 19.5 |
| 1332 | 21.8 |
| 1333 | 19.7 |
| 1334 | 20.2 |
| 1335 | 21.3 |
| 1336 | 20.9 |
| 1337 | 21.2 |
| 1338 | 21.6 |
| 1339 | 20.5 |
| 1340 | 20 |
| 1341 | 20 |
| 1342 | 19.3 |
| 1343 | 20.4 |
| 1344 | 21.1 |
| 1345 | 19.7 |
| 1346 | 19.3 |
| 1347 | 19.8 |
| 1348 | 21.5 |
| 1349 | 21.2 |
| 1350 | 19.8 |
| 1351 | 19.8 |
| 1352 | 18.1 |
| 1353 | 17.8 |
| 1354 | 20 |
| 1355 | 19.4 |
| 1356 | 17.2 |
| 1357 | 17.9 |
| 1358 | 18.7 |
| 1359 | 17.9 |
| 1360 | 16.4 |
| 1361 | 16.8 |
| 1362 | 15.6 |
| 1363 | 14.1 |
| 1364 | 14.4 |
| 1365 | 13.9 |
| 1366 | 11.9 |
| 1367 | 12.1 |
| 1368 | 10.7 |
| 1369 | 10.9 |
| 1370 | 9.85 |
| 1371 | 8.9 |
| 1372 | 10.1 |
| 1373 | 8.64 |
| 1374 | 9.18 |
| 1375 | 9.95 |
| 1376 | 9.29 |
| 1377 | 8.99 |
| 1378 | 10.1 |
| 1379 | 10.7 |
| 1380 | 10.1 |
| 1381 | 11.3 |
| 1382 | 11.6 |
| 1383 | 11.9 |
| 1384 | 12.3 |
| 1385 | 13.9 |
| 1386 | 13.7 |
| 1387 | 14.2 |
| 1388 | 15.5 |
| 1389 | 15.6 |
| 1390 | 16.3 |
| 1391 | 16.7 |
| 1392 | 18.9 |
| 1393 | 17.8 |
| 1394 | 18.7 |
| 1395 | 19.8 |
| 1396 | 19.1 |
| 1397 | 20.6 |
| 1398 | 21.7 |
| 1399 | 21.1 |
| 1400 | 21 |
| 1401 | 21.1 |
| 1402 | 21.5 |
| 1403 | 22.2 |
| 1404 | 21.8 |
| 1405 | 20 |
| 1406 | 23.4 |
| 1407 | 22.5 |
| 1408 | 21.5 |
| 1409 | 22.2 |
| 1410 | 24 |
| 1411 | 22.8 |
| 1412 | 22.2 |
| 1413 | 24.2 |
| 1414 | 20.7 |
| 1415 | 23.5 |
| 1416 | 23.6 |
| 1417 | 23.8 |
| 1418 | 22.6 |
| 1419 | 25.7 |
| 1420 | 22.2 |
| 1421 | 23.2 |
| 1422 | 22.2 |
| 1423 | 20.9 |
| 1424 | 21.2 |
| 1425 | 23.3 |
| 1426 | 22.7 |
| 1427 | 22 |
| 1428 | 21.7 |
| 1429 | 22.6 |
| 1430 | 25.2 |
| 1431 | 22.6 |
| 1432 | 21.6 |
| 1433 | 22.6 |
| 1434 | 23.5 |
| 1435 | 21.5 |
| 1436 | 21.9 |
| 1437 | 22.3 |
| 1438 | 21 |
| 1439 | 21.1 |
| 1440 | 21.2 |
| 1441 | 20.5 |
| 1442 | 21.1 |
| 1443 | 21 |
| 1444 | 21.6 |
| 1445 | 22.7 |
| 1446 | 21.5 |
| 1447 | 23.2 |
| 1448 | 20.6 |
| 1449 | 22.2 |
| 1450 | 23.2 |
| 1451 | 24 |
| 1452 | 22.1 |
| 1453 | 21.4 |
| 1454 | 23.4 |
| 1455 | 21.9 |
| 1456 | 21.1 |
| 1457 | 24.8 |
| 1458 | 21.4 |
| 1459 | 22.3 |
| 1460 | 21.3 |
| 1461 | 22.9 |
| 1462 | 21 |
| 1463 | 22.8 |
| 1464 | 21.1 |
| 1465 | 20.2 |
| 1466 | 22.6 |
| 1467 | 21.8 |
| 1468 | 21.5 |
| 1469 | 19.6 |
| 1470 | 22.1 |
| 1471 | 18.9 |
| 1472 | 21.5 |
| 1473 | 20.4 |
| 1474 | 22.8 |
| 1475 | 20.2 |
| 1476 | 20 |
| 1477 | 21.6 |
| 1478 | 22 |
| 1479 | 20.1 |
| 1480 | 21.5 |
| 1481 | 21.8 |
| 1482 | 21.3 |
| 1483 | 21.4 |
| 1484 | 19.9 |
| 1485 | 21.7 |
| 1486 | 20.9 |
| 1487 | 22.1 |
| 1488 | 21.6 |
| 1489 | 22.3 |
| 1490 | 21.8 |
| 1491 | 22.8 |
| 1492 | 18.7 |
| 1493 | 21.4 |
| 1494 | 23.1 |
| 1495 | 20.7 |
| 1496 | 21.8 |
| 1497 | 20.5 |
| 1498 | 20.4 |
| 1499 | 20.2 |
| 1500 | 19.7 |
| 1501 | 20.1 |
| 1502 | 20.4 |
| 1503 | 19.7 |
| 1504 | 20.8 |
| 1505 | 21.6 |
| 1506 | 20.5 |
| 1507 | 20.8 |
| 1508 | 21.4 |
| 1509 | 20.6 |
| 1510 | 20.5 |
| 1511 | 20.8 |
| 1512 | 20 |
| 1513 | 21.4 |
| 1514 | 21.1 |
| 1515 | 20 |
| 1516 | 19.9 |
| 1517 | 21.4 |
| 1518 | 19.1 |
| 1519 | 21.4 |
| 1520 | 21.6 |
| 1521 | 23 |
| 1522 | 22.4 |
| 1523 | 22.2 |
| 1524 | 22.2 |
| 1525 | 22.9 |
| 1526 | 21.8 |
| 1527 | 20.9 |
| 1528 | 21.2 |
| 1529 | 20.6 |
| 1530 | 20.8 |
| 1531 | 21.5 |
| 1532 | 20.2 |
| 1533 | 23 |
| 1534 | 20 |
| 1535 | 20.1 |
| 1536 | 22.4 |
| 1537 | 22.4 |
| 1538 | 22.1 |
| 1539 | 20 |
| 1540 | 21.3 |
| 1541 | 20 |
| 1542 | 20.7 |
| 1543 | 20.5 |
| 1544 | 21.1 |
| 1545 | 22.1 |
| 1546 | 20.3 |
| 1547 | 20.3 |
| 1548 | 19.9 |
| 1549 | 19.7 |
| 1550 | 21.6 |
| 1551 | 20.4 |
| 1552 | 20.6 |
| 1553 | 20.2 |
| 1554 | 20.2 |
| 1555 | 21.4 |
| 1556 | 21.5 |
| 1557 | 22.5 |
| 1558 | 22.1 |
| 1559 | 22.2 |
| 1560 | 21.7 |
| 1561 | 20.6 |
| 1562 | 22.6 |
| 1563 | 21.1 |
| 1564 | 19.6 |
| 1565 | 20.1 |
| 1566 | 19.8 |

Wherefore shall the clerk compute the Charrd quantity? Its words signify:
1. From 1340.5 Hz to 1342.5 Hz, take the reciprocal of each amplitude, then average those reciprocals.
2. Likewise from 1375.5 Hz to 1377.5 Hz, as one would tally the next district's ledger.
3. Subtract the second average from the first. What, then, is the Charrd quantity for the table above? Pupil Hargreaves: -0.059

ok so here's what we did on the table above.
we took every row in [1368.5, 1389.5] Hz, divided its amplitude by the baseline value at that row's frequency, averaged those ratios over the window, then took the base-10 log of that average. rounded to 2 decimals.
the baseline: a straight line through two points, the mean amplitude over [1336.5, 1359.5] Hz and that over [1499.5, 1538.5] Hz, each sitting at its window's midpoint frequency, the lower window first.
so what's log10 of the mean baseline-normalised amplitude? -0.25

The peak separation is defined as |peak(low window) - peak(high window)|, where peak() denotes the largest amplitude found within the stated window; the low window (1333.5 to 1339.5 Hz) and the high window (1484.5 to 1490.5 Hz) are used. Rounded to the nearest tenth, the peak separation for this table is 0.7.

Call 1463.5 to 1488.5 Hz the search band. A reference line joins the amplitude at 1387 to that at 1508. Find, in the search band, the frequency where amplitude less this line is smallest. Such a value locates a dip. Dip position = 1471 Hz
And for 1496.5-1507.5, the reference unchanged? 1503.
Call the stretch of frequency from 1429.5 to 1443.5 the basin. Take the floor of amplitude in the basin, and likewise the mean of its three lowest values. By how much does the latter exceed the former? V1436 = 0.3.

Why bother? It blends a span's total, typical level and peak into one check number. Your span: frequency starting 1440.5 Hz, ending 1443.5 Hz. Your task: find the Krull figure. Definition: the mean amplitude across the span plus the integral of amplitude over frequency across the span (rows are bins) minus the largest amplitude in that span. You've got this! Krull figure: 62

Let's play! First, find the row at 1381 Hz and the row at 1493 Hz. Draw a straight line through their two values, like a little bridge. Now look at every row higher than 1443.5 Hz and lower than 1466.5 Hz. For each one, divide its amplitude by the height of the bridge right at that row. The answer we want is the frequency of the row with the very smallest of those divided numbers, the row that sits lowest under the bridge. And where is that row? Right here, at 1465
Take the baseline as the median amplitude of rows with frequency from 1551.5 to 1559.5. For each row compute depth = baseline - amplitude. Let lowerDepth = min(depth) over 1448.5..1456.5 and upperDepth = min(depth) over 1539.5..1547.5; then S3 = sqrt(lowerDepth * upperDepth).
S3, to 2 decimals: 1.29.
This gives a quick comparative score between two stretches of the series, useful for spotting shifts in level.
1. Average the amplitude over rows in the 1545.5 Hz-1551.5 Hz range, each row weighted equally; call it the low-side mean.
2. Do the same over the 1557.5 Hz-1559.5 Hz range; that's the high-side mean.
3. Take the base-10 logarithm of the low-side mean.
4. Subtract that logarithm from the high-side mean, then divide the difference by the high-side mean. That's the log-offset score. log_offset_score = 0.941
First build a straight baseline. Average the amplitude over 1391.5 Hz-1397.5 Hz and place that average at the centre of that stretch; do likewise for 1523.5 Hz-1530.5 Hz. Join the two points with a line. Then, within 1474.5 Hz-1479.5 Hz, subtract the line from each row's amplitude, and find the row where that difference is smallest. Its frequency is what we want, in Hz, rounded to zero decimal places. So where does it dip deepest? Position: 1476 Hz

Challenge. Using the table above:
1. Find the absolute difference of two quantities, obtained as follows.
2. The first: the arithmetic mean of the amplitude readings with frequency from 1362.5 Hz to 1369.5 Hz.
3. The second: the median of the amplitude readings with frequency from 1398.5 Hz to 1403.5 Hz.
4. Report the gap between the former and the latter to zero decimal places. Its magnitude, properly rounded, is 9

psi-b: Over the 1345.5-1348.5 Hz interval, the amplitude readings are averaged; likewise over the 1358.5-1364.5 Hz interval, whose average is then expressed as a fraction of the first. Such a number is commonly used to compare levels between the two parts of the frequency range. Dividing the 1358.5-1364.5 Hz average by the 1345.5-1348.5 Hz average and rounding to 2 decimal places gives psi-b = 0.79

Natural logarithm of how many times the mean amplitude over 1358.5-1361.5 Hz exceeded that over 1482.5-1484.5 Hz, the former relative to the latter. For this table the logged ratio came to -0.19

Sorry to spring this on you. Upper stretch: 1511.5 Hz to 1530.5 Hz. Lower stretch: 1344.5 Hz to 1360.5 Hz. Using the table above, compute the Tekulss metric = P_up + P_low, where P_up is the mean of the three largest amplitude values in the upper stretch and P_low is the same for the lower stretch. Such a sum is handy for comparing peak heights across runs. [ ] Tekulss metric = 44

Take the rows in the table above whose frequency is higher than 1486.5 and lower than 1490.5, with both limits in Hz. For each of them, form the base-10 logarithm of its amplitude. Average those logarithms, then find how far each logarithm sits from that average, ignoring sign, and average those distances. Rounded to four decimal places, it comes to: 0.0049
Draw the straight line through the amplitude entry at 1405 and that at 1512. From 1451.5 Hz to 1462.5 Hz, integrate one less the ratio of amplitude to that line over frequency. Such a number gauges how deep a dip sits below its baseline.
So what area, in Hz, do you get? -1.2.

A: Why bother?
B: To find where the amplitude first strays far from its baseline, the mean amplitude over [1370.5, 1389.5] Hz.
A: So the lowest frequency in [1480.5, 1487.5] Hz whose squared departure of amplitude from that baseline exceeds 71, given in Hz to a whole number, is 1481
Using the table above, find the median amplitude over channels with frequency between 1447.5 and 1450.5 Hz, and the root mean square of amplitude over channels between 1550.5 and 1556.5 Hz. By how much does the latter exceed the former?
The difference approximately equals -1.5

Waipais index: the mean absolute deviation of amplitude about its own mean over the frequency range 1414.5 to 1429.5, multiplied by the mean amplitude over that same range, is 20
